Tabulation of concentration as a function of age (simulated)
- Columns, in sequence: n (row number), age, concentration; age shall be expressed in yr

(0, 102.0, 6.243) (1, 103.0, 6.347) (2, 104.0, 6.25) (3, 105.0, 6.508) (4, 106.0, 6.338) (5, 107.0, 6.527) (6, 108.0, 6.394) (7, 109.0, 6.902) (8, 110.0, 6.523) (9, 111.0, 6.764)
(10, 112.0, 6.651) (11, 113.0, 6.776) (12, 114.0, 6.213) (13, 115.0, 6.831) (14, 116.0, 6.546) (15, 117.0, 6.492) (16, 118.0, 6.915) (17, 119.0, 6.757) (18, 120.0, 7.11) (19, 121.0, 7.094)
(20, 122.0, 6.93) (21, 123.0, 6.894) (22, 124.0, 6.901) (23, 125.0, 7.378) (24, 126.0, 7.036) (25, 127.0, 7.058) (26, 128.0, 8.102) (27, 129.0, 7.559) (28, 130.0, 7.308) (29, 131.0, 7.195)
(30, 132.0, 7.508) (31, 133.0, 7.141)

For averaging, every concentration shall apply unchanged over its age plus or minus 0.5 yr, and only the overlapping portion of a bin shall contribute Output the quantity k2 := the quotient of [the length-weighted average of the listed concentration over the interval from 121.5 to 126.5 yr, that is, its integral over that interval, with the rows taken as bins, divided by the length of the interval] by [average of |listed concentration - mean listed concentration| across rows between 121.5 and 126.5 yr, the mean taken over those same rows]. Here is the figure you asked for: 49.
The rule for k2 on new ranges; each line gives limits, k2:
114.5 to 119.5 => 44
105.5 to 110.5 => 45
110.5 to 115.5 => 38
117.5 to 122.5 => 62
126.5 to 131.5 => 24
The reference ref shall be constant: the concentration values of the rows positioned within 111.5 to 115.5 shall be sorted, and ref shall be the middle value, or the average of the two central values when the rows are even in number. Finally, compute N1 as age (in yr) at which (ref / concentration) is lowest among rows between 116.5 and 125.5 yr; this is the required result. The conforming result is 125.0 yr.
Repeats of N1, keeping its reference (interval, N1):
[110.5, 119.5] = 118.0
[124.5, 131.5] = 128.0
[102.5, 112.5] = 109.0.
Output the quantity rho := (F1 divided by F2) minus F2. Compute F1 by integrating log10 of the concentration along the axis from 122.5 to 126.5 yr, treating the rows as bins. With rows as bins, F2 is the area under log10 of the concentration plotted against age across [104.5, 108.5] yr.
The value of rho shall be -2.19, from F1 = 3.39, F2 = 3.24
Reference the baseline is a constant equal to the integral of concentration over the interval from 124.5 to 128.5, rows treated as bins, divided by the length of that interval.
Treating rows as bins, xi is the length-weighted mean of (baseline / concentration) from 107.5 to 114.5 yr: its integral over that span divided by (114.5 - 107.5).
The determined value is 1.12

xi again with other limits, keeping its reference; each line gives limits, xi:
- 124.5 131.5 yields 1.00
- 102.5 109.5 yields 1.14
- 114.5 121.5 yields 1.09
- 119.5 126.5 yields 1.05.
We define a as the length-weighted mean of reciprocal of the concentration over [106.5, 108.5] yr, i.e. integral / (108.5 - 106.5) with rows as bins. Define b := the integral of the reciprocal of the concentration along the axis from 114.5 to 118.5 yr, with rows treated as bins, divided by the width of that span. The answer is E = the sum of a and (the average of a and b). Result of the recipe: 0.307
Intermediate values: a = 0.155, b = 0.149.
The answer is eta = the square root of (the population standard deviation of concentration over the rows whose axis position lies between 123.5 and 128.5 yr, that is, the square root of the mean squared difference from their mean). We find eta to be 0.658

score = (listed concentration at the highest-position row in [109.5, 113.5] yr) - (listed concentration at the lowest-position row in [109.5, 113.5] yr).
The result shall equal 0.3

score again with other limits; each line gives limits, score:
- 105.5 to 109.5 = 0.6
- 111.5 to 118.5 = 0.3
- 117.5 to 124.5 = 0.0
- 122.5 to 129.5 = 0.7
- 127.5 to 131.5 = -0.9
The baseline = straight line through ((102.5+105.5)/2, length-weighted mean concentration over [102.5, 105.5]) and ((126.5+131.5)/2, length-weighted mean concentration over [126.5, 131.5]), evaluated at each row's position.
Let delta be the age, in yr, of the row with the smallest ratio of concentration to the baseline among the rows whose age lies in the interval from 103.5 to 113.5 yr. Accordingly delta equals 108.0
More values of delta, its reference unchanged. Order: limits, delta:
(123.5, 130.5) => 124.0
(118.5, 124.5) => 124.0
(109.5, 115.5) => 114.0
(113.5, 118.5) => 114.0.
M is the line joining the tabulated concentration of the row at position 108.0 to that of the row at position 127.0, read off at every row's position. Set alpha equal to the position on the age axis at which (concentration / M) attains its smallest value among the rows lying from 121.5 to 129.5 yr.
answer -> 124.0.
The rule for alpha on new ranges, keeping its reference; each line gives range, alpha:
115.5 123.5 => 117.0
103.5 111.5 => 104.0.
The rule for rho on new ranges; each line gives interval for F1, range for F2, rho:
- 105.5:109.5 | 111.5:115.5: -2.29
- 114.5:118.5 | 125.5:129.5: -2.53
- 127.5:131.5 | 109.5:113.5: -2.24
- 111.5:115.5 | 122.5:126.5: -2.43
